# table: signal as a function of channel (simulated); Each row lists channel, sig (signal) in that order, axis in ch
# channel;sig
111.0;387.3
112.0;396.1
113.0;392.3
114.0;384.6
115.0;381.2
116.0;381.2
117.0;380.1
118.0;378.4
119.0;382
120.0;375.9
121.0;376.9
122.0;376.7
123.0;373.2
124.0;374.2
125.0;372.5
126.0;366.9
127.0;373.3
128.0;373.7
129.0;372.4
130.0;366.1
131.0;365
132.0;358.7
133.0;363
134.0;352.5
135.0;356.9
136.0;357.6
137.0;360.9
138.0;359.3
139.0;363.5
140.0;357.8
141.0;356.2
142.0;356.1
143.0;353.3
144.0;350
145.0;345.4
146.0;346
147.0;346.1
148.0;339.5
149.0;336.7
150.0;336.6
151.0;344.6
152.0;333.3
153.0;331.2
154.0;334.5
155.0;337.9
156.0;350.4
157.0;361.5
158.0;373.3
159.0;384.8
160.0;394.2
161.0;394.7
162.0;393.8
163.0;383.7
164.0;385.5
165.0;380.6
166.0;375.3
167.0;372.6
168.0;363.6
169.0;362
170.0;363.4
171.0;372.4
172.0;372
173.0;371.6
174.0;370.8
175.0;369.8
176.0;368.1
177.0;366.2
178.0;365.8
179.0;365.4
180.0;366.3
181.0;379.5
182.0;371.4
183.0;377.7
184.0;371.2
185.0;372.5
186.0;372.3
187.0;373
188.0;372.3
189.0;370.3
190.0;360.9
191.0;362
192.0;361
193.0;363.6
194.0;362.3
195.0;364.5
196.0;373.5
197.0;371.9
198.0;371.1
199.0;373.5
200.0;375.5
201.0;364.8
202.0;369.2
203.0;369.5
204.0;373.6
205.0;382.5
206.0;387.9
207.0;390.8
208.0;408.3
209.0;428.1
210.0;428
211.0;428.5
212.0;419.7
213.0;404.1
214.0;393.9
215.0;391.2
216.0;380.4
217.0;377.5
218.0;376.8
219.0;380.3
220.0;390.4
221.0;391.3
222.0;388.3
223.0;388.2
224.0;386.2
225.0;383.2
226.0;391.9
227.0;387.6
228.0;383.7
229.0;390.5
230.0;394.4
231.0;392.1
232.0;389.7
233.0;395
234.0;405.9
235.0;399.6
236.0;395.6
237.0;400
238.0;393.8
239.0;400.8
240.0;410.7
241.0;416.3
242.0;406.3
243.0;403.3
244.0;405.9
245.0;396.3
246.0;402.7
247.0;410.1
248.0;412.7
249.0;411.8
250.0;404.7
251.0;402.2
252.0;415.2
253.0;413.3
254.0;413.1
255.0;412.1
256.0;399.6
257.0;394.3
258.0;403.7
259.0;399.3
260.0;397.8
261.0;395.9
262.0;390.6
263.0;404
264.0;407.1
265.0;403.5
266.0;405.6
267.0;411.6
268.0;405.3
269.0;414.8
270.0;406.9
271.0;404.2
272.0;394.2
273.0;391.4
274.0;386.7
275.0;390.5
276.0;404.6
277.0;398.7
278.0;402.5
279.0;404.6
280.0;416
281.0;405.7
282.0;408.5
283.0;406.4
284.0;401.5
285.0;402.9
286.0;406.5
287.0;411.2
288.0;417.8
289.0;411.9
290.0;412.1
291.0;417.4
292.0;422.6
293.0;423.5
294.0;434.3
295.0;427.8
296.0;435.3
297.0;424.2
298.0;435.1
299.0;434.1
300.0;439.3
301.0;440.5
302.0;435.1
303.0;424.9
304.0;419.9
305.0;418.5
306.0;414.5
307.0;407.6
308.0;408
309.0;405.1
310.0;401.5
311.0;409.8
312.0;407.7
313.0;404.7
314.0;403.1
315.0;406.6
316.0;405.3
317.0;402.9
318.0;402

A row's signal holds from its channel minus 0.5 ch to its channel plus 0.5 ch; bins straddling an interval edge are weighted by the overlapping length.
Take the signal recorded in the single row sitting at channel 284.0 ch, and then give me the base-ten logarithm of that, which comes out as 2.604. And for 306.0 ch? 2.618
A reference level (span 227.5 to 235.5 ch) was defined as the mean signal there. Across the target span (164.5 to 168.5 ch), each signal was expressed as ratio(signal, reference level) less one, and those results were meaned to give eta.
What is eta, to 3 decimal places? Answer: -0.053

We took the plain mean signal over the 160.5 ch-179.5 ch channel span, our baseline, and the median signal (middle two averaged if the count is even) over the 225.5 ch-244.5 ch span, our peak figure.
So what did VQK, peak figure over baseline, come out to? 1.06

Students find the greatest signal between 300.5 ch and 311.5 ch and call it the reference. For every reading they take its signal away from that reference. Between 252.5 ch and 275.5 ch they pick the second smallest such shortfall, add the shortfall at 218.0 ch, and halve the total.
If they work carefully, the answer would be 45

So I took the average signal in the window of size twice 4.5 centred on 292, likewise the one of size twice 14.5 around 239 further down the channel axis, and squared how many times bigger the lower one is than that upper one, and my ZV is 0.90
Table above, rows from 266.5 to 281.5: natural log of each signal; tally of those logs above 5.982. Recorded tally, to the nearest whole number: 11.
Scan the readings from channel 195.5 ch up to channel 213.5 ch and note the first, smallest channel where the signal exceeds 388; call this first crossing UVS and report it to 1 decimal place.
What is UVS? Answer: 207.0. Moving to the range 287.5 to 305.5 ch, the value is 288.0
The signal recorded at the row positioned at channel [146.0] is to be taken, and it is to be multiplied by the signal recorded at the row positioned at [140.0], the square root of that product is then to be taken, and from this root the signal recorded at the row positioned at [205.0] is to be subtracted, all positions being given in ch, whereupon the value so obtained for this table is -31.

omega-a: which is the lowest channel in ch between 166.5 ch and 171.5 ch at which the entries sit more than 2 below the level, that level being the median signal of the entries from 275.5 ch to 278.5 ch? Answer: 167.0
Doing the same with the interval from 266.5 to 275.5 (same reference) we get 272.0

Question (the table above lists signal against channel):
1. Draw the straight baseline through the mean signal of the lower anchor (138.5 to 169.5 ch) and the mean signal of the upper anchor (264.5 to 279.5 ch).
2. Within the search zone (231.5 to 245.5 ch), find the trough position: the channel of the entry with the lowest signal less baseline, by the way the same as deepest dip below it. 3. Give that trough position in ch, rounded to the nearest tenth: 232.0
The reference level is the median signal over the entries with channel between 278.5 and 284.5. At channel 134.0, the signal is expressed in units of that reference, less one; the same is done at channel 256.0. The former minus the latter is -0.12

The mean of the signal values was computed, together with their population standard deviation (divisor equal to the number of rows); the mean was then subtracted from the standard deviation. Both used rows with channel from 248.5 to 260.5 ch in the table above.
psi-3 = -399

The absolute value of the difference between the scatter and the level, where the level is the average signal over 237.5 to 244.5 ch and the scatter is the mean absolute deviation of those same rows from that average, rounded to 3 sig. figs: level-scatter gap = 400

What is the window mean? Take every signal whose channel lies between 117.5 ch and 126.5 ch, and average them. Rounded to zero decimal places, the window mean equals 375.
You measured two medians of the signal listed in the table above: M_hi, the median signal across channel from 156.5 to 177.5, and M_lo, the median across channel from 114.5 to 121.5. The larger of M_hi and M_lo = 380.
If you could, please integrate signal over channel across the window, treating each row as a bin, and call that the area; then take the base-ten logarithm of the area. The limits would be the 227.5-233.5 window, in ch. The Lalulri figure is 3.37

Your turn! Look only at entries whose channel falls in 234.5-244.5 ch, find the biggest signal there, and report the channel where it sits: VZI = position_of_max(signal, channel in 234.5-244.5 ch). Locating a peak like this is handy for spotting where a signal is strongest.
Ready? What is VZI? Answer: 241.0 ch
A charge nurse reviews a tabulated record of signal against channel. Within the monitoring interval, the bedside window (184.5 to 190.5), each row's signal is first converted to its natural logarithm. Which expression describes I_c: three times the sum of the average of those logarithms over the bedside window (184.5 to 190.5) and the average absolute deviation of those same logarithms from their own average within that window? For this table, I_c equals 17.8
